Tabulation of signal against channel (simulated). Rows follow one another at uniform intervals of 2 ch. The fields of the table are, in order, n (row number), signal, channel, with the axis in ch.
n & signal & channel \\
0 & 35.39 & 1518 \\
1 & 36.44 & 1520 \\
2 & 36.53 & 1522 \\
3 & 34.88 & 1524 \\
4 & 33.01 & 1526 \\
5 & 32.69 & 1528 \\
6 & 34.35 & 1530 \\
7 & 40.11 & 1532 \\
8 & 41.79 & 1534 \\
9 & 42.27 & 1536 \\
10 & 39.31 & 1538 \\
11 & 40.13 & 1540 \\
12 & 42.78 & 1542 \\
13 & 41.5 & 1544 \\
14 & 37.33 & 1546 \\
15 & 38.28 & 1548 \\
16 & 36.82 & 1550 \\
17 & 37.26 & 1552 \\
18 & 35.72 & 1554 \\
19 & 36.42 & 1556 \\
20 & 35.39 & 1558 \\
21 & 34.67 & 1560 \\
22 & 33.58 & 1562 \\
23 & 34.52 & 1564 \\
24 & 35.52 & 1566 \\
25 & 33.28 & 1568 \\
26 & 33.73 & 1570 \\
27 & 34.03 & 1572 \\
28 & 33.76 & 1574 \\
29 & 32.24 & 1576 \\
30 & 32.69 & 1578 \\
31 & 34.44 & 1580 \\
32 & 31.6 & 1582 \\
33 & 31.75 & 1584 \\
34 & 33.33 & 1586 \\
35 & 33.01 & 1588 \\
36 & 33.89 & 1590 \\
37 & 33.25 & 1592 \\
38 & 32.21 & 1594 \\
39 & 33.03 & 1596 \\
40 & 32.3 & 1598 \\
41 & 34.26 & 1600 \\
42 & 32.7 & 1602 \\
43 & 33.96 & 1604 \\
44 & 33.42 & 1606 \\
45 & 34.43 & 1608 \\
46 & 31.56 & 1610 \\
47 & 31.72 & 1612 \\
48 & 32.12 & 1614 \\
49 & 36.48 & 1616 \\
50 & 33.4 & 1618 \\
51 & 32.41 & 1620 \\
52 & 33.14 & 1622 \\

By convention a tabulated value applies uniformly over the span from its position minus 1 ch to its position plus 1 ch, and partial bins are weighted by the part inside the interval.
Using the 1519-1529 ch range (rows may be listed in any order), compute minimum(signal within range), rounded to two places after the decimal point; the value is 32.69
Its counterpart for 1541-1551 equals 36.82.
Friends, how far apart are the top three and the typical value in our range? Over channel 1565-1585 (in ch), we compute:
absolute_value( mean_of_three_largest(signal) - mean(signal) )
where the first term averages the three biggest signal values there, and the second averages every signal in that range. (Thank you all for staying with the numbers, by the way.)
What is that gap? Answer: 1.4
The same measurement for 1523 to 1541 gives 3.8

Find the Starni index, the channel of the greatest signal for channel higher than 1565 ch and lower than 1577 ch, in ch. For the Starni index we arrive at 1566 ch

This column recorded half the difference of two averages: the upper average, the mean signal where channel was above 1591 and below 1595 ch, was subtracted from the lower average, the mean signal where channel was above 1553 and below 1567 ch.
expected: 1.2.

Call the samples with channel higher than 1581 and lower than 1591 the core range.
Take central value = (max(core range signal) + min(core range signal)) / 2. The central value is 33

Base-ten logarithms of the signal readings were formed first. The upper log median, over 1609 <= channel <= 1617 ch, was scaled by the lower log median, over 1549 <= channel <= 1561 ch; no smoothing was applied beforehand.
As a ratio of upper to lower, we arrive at 0.97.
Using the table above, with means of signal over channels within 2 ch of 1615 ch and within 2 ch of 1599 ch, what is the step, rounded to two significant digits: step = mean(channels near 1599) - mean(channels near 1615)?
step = -1.0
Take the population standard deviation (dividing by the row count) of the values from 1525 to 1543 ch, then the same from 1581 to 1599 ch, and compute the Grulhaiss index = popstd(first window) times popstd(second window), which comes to 2.8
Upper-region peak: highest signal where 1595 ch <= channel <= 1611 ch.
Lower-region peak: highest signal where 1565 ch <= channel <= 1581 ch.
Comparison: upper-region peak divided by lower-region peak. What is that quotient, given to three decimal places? 0.969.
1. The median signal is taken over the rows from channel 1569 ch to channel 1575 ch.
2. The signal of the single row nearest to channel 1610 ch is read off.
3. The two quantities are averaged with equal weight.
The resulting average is 33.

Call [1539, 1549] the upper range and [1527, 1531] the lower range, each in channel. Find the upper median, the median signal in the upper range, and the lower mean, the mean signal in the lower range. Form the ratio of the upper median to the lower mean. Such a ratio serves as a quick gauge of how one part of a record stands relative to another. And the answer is 1.20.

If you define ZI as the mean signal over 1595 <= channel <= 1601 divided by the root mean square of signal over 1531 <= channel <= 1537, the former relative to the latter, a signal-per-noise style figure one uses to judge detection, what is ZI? 0.80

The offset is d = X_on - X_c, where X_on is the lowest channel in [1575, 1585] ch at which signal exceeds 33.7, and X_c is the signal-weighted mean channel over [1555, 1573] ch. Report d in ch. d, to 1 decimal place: 16.1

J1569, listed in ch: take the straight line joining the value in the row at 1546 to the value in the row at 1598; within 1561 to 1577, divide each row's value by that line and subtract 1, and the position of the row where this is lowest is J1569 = 1576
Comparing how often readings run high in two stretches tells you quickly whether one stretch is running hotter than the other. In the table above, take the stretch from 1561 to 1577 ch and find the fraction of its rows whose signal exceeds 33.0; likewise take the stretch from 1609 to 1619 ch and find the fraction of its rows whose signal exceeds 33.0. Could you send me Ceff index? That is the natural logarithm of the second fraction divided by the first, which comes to -0.78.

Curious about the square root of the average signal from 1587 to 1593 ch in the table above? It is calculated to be 5.78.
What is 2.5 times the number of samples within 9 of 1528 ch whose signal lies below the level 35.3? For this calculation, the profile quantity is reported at 10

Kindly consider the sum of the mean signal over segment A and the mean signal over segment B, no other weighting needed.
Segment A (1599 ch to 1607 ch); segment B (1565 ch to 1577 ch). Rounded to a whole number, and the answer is 67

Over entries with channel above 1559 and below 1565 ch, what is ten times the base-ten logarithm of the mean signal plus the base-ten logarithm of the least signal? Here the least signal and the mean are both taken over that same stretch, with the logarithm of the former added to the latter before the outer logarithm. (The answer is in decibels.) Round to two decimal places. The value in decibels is 15.54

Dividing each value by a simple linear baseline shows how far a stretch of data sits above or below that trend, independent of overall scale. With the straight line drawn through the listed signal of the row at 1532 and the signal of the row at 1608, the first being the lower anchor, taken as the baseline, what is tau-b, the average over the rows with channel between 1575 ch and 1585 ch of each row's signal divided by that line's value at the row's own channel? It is 0.891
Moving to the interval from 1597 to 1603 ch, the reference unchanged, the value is 0.945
